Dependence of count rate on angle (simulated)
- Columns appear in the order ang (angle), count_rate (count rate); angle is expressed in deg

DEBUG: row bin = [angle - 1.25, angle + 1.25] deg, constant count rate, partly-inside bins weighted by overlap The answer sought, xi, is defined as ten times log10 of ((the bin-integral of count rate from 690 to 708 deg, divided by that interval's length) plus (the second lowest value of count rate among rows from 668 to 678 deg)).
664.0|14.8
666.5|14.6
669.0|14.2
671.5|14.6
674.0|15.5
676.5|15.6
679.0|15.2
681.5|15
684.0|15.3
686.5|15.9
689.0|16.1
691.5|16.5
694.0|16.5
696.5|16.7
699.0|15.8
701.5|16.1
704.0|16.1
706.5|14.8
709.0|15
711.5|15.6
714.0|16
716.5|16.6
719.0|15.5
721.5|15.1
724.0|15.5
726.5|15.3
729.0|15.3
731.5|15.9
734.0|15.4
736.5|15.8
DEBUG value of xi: 14.9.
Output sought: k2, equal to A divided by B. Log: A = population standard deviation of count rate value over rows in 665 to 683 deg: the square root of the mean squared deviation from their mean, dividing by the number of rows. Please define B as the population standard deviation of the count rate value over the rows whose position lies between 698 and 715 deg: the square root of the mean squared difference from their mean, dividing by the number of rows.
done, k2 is 0.97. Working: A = 0.48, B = 0.492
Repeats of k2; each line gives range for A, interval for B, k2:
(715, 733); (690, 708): 0.79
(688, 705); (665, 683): 0.61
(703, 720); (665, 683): 1.23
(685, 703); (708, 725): 0.62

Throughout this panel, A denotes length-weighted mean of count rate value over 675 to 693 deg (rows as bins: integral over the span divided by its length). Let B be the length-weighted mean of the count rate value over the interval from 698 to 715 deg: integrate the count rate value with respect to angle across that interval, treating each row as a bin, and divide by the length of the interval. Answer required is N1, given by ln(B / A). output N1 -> 0.00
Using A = 15.7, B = 15.6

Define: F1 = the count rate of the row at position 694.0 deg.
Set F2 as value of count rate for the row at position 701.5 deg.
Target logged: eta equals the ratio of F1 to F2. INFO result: 1.02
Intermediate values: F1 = 16.5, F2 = 16.1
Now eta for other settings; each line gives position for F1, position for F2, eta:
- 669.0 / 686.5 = 0.89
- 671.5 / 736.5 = 0.92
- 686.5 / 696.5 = 0.95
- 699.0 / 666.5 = 1.08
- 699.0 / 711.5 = 1.01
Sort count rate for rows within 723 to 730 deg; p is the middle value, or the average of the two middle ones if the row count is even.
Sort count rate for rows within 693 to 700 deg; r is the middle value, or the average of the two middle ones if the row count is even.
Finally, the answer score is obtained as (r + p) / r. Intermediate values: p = 15.3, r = 16.5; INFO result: 1.93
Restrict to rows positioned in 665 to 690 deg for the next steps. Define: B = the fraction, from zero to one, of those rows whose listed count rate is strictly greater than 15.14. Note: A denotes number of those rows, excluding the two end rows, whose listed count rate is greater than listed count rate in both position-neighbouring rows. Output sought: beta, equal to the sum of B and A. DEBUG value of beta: 1.60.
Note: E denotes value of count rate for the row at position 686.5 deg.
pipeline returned 15.9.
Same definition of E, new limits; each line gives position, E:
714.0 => 16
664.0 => 14.8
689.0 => 16.1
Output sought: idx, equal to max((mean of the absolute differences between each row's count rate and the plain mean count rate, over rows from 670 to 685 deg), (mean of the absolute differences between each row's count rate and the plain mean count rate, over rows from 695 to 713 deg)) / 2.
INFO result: 0.255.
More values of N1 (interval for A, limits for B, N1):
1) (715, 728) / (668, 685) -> -0.03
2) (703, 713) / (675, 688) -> 0.00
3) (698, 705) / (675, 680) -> -0.04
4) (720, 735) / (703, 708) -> 0.00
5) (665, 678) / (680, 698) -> 0.07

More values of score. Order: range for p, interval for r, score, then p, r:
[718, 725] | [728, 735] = 2.01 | 15.5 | 15.4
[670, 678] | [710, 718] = 1.97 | 15.5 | 16.0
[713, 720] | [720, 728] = 2.05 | 16.0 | 15.3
